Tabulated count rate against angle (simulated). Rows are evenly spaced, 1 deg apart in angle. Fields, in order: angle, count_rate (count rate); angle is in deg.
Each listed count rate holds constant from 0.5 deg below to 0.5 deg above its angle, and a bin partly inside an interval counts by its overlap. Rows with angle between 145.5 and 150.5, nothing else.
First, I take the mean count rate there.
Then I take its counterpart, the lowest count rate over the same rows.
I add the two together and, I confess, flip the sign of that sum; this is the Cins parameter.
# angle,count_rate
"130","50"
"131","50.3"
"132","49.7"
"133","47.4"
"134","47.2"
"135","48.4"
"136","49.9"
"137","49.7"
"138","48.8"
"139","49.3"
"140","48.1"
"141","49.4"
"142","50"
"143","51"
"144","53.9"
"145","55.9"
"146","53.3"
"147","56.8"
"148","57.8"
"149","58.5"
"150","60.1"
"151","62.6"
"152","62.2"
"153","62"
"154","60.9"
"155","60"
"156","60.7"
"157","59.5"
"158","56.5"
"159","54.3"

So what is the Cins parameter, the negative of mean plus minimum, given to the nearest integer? -111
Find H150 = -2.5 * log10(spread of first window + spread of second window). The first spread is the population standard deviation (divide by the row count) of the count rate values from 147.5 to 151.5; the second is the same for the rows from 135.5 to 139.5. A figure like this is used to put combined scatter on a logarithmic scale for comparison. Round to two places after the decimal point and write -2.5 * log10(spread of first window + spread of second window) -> -0.89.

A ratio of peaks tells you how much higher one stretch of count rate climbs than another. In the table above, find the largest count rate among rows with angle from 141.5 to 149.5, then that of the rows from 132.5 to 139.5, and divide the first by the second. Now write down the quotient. 1.17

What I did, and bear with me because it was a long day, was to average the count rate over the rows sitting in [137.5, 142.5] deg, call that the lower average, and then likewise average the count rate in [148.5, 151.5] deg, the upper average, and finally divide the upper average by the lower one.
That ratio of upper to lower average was 1.23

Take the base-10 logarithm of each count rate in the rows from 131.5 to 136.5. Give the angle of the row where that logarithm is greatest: 136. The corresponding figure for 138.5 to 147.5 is 147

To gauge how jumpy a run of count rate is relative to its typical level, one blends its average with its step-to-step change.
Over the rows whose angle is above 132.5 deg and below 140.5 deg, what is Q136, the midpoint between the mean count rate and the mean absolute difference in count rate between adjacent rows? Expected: 24.7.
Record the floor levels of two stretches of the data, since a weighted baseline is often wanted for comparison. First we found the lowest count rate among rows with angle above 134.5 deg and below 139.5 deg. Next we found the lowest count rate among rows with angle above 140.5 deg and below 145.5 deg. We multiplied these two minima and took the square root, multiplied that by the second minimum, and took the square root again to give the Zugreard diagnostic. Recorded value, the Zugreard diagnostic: 49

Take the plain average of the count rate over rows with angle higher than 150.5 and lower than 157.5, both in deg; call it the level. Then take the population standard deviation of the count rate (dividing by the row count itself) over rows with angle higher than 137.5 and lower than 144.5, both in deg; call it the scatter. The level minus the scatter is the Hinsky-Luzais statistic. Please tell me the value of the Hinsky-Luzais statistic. 59.4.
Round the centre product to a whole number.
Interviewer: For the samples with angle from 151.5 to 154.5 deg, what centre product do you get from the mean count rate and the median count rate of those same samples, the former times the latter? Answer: 3825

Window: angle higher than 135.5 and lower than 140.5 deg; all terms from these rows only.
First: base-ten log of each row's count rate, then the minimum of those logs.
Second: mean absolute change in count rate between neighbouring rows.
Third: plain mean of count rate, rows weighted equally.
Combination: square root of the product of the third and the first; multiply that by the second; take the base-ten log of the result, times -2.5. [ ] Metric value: -2.0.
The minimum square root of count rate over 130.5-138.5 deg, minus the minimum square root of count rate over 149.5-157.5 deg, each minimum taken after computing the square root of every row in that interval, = -0.84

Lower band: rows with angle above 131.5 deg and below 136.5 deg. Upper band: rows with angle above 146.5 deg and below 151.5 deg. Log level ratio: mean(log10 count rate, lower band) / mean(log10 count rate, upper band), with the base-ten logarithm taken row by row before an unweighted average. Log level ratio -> 0.95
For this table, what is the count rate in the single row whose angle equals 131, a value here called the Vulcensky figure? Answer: 50.3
